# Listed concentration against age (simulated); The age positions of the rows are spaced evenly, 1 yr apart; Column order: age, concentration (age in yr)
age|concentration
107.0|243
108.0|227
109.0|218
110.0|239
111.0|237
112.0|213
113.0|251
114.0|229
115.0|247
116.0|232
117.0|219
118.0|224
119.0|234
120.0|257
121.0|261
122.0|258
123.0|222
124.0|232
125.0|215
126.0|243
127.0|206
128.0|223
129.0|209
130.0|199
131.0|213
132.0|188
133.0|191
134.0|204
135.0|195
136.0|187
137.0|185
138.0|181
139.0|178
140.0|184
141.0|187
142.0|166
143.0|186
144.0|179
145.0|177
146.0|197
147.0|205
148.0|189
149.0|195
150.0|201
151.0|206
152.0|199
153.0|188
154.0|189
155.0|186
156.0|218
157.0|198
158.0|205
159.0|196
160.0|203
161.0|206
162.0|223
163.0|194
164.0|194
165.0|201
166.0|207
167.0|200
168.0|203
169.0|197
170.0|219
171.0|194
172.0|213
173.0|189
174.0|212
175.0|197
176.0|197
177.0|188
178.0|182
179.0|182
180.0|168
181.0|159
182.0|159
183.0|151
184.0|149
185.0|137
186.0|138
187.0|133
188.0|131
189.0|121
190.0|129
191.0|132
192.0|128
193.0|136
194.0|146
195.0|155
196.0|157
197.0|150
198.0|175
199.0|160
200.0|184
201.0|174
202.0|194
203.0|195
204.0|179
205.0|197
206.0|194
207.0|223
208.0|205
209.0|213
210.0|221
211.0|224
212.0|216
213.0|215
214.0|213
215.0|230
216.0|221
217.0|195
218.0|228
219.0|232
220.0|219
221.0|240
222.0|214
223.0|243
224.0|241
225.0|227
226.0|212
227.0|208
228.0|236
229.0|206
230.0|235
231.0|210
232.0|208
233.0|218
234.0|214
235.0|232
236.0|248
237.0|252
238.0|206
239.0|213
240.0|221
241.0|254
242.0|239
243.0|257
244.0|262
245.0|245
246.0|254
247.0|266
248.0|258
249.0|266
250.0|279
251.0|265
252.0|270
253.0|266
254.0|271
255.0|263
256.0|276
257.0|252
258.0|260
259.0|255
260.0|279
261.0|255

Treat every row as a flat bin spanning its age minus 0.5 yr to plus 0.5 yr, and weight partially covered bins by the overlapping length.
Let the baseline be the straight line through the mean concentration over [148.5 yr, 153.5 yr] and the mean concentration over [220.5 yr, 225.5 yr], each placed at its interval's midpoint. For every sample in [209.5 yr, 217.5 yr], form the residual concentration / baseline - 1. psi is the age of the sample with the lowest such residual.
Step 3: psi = 217.0 yr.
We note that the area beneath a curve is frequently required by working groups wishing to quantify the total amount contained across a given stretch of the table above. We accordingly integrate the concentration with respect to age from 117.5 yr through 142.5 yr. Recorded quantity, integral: 5242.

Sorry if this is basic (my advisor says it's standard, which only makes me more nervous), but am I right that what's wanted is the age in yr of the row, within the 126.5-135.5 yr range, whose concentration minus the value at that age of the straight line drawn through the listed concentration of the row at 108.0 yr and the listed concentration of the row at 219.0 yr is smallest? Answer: 132.0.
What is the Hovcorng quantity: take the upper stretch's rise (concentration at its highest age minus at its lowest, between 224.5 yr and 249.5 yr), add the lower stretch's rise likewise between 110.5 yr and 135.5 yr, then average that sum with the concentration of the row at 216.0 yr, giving 109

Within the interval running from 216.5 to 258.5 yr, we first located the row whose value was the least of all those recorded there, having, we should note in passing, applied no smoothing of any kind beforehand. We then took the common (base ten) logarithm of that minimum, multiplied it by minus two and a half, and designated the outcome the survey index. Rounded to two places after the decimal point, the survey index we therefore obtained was -5.73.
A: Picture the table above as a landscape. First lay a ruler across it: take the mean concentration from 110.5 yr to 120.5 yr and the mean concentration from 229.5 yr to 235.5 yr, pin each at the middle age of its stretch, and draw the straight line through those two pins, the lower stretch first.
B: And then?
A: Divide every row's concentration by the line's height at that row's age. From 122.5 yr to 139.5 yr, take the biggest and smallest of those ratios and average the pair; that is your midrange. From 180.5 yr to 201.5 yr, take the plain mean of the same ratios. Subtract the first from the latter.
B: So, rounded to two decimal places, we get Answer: -0.25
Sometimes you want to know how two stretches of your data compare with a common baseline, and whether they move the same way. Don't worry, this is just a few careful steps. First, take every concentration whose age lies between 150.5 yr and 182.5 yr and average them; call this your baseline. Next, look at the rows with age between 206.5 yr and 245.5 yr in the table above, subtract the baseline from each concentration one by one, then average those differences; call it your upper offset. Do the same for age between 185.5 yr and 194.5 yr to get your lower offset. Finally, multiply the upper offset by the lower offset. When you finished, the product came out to -1871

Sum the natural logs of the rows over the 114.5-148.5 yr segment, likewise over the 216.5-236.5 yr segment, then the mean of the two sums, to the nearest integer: 145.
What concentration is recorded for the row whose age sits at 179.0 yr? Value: 182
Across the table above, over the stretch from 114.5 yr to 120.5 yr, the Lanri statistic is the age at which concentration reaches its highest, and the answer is 120.0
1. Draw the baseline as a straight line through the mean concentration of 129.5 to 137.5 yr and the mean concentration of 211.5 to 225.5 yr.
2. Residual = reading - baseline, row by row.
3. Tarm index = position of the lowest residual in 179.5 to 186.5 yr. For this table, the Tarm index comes 185.0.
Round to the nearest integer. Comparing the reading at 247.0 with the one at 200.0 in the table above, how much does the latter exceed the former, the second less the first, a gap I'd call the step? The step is -82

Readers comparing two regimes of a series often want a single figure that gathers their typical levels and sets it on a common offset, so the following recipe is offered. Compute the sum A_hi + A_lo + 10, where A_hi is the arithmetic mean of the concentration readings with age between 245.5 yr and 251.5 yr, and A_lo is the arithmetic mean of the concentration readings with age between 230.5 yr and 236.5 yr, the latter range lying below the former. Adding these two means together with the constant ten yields 496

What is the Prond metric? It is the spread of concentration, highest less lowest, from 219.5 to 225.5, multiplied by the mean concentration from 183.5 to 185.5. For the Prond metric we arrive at 4147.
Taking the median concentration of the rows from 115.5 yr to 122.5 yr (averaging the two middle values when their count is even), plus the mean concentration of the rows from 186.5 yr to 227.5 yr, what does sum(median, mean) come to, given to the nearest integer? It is 424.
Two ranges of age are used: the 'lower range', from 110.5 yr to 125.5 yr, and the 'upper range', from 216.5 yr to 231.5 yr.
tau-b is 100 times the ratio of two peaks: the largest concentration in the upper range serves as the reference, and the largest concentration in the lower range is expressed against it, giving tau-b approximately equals 107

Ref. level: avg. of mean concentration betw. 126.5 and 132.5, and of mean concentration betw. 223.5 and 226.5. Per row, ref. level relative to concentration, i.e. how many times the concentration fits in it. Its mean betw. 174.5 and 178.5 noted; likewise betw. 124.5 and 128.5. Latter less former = -0.15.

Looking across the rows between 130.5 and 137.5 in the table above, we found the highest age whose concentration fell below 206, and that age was 137.0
